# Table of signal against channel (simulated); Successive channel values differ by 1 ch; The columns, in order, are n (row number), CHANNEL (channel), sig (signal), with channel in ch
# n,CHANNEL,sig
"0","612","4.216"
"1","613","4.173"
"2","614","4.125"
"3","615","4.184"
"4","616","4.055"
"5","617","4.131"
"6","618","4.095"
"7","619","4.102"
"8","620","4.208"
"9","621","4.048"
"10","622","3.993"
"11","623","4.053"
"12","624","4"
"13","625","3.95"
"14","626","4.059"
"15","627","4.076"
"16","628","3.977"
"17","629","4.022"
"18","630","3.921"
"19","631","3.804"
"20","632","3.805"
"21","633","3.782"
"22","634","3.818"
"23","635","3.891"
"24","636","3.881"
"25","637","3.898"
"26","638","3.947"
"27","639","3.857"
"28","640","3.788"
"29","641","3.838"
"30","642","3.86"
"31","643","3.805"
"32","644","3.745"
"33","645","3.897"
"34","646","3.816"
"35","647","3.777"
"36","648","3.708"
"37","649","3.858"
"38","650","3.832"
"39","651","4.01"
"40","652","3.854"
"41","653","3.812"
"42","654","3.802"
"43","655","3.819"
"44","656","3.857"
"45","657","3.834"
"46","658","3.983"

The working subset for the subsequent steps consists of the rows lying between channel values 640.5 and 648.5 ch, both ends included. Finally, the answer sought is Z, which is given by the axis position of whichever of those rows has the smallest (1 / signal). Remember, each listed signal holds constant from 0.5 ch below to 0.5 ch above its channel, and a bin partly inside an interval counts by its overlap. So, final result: 645 ch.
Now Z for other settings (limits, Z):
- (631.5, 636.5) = 635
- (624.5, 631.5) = 627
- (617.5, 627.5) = 620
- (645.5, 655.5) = 651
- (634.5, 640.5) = 638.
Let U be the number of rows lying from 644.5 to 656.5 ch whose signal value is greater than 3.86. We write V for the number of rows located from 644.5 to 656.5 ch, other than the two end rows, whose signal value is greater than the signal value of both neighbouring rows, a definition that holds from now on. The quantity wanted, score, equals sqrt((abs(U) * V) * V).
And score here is 3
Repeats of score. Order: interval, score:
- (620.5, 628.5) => 6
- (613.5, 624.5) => 13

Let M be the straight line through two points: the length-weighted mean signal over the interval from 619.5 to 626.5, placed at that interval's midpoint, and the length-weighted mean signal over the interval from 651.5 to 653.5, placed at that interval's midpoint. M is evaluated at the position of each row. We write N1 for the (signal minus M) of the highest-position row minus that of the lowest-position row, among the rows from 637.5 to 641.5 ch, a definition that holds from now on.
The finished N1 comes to -0.09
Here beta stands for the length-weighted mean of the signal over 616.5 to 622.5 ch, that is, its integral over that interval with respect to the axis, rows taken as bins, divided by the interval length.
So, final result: 4.10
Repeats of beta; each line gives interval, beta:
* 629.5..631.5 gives 3.86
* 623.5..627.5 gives 4.02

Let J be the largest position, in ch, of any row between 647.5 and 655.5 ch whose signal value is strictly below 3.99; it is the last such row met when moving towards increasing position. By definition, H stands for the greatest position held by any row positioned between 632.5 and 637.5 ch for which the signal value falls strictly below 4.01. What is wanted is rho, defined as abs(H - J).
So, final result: 18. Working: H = 637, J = 655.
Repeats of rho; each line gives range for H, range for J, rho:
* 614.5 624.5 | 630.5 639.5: 15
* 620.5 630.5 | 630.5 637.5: 7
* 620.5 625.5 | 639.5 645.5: 20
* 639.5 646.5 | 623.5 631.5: 15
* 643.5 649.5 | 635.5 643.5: 6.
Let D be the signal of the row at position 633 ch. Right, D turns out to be 3.782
